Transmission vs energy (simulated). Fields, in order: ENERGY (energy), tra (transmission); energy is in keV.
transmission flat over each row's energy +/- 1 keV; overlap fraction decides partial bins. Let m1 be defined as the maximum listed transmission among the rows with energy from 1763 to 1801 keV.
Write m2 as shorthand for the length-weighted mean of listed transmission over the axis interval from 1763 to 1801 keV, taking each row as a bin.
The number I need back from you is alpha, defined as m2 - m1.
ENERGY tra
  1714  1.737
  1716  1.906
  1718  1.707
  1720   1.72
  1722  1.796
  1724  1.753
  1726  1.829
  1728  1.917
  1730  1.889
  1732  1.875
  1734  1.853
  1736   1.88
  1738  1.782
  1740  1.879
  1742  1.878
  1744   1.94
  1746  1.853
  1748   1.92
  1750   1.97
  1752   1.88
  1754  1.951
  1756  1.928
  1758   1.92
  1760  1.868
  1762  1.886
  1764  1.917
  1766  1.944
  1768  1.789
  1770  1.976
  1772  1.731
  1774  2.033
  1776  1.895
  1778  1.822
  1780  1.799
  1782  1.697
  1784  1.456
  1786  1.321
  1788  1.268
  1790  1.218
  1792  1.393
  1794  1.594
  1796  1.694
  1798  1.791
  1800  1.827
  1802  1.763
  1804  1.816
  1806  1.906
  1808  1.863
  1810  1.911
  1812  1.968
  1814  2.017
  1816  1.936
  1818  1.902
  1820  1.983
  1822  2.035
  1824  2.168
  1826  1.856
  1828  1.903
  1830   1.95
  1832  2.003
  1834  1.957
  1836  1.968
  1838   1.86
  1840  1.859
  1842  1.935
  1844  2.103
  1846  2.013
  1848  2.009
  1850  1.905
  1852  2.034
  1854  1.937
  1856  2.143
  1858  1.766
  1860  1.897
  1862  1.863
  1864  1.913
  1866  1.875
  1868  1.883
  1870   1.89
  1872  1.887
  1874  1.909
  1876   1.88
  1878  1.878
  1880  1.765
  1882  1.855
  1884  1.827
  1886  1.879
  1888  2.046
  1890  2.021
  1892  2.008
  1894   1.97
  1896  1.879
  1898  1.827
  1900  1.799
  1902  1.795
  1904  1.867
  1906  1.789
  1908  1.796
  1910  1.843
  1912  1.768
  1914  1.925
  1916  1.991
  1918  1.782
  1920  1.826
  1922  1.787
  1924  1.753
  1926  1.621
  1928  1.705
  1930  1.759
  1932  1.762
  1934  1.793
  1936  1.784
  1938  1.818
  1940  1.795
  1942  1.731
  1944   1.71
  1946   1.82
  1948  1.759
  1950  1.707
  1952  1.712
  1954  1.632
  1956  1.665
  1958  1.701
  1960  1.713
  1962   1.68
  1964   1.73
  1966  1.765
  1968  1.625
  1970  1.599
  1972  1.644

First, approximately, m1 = 2.033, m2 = 1.69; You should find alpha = -0.34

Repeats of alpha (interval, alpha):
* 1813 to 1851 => -0.20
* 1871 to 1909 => -0.17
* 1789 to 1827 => -0.34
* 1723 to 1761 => -0.09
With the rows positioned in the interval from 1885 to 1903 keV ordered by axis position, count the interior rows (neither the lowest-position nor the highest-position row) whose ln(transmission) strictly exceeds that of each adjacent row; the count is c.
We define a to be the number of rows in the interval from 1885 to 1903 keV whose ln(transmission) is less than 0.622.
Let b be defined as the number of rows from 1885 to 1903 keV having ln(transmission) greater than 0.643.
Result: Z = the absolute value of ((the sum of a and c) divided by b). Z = 1.0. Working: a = 3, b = 4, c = 1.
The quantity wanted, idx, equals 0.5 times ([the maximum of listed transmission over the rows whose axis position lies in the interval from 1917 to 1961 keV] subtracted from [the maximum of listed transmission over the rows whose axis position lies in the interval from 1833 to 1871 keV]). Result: 0.16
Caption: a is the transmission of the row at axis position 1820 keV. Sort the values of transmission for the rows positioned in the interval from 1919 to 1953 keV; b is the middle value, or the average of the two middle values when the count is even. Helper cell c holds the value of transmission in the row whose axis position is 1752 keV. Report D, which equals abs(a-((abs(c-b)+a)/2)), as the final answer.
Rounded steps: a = 1.983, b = 1.76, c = 1.88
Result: 0.931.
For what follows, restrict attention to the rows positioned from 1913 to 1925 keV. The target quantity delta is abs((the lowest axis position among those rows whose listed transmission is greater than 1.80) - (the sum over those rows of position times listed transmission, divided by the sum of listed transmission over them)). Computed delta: 4.9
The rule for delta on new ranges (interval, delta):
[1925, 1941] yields 4.9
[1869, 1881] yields 4.9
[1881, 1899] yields 8.0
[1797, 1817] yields 7.2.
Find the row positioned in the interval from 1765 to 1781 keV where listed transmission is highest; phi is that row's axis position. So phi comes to 1774 keV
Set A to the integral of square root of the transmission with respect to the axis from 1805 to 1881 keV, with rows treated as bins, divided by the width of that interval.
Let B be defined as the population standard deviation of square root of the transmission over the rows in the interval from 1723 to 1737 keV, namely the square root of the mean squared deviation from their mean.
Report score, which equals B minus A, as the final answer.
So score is -1.372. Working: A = 1.39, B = 0.018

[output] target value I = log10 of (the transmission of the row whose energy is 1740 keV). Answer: 0.274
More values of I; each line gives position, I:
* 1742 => 0.274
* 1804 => 0.259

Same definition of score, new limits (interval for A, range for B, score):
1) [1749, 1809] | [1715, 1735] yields -1.298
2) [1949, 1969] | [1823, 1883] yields -1.268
